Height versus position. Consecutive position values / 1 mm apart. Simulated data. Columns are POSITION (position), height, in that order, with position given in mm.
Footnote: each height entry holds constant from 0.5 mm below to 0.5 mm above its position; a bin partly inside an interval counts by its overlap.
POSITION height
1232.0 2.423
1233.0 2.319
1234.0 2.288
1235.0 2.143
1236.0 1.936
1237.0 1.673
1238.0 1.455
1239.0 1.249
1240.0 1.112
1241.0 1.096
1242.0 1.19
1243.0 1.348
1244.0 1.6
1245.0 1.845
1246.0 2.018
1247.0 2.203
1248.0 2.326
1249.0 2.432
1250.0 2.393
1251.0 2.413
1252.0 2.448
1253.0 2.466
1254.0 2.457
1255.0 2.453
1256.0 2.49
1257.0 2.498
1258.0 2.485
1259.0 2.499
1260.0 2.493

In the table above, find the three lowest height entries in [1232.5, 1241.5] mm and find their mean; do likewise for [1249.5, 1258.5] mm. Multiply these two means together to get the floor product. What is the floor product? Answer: 2.8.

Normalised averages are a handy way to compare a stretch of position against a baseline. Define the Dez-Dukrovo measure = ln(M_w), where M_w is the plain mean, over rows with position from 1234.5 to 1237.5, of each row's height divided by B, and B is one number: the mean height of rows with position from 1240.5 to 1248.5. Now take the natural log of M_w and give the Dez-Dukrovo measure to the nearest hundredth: 0.12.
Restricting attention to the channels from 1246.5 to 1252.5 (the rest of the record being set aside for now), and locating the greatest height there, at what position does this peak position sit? 1252.0 mm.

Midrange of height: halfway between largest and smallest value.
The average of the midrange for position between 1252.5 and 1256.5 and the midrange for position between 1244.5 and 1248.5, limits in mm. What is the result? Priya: 2.3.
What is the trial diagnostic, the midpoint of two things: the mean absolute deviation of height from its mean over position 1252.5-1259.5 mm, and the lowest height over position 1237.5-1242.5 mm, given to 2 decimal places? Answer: 0.56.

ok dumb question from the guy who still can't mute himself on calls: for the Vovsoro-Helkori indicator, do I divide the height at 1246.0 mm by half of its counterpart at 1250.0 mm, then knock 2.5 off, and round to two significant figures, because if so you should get -0.81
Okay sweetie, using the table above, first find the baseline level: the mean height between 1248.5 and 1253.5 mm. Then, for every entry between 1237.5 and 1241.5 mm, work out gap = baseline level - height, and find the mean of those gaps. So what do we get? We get 1.20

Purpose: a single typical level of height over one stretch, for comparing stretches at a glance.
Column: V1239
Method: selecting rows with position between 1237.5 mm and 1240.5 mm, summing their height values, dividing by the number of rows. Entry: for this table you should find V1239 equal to 1.3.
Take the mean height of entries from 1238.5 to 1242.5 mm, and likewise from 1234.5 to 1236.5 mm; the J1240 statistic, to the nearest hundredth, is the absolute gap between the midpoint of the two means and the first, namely 0.44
